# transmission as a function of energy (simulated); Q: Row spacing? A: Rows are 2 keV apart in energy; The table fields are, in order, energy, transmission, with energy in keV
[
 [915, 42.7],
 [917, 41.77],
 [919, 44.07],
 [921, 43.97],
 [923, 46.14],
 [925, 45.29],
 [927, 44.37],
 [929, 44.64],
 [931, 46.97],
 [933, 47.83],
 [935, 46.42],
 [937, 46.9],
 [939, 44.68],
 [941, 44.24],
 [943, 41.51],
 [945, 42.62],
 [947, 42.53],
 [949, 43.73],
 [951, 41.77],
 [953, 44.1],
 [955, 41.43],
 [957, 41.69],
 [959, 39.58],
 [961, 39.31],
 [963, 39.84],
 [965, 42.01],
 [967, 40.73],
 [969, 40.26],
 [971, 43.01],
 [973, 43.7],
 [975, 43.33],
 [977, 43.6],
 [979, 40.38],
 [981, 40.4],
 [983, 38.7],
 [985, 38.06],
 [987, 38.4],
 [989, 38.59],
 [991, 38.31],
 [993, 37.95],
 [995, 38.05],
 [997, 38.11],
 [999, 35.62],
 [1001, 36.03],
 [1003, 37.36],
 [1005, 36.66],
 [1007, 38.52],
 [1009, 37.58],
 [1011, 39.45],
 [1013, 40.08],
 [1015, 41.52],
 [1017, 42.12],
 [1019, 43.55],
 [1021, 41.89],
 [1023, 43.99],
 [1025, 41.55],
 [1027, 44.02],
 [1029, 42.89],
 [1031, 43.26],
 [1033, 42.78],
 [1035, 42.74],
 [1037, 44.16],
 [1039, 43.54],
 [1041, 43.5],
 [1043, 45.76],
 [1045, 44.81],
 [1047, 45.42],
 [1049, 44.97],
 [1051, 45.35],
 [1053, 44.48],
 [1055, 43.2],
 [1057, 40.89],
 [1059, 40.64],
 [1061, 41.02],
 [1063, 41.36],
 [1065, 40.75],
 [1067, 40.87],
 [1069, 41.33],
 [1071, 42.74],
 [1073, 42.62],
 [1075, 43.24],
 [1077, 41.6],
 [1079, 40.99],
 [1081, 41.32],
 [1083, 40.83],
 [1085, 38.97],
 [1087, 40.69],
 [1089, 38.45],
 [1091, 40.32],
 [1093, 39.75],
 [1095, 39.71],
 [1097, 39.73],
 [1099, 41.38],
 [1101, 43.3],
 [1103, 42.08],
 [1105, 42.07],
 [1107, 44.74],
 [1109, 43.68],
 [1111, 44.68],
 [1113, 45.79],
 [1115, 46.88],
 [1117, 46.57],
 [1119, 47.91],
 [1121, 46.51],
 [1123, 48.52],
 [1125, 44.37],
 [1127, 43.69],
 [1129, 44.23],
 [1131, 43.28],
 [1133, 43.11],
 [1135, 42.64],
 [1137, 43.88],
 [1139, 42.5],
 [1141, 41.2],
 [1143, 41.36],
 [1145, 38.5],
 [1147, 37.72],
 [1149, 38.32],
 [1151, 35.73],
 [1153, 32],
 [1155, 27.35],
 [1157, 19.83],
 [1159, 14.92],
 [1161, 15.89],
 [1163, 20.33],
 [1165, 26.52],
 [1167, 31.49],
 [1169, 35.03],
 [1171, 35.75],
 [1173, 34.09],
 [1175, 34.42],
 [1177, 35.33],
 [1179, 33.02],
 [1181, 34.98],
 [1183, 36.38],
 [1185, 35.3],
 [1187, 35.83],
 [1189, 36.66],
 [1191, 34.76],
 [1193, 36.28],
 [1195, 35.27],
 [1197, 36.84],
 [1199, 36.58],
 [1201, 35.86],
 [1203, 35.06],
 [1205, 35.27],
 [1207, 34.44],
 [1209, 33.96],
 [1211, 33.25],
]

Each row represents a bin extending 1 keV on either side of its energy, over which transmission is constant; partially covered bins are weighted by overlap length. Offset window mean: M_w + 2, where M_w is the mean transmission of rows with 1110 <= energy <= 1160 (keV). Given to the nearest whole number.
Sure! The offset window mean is 42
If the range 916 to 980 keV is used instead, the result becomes 45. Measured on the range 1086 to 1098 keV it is 42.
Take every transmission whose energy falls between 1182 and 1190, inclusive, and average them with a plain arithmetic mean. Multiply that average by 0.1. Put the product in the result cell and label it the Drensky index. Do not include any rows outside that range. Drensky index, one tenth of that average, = 3.60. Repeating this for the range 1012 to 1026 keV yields 4.21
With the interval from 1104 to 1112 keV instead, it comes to 4.38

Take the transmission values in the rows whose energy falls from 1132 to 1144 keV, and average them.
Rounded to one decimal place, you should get 42.4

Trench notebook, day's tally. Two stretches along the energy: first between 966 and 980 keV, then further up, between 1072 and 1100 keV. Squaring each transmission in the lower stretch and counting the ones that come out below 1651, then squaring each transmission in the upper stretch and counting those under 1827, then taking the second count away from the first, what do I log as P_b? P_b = -11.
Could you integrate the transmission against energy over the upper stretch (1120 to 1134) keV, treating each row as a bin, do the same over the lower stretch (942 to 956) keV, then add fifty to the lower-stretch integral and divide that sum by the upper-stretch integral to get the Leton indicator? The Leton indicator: 1.03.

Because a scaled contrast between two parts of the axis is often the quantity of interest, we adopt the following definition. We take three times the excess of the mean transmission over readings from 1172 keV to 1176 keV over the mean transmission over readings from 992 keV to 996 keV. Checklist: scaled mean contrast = -11.2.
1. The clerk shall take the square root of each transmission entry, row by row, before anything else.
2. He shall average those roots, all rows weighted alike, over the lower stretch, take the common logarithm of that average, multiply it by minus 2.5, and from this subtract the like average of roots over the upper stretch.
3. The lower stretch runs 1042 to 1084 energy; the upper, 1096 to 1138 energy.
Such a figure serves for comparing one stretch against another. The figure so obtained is -8.69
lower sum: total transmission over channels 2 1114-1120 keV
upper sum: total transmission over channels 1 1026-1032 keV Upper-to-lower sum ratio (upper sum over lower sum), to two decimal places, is 0.92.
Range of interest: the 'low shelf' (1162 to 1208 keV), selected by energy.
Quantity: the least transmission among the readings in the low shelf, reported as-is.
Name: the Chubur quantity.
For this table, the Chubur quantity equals 20.33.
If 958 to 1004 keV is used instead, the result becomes 35.62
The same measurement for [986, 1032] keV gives 35.62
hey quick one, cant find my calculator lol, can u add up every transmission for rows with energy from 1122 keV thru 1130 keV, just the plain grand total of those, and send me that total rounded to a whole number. 181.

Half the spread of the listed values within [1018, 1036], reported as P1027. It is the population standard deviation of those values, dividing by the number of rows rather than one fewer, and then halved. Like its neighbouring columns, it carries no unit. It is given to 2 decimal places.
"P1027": 0.40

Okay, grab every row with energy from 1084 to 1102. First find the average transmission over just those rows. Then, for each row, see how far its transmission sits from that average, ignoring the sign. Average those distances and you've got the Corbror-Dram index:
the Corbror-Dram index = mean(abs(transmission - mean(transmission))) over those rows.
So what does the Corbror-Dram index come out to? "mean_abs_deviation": 1.04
